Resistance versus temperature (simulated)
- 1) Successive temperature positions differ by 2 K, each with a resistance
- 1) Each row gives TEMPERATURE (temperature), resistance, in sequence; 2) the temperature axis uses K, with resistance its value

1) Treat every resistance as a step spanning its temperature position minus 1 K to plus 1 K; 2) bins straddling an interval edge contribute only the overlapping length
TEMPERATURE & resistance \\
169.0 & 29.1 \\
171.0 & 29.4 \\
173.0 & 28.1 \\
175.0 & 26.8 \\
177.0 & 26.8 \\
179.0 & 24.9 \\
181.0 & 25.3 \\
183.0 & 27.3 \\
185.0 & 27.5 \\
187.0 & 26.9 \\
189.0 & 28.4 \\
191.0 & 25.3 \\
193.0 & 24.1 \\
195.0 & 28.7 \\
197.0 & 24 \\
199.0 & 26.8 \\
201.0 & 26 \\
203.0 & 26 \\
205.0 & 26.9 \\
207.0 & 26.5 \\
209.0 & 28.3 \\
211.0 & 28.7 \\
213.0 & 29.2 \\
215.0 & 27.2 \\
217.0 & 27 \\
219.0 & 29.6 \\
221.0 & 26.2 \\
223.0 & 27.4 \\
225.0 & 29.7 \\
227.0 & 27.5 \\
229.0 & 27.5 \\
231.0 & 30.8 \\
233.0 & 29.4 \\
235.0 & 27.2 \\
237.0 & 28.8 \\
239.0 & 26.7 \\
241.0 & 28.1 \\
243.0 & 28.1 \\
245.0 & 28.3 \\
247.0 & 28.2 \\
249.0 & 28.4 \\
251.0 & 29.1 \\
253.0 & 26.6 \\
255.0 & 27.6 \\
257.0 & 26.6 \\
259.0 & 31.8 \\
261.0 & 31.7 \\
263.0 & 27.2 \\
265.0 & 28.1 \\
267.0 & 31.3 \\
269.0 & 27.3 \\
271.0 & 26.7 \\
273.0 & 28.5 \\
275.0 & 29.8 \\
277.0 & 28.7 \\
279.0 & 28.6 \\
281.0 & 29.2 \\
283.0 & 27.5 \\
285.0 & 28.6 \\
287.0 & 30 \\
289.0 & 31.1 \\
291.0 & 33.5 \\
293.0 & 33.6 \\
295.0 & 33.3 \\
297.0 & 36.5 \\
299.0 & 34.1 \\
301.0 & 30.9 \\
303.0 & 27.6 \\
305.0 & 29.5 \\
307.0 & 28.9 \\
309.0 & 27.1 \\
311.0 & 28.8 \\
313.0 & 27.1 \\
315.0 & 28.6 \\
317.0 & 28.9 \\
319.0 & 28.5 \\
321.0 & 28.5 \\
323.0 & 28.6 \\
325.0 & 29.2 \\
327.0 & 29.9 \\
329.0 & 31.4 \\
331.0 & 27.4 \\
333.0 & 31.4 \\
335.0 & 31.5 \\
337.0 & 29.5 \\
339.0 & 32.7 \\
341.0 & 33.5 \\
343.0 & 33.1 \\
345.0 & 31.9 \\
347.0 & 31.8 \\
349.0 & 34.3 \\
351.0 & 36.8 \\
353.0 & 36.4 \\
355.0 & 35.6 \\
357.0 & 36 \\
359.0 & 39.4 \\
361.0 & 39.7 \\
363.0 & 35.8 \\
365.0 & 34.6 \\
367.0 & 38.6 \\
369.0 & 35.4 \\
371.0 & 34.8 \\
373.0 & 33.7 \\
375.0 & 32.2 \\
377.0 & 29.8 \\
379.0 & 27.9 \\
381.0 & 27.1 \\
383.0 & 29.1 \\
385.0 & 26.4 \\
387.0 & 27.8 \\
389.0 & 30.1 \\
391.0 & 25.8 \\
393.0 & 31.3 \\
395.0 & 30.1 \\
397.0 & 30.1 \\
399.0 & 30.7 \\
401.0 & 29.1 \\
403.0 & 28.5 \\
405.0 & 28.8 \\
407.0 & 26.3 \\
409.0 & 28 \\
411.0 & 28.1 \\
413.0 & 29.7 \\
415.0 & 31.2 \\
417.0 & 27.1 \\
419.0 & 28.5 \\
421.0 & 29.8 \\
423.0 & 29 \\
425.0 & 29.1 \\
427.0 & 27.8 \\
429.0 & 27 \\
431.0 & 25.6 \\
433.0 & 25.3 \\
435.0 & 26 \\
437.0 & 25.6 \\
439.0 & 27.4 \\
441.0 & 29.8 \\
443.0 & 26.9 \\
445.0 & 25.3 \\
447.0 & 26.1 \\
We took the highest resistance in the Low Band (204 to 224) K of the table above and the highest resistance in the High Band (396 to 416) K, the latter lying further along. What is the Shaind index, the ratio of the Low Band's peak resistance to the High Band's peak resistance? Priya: 0.95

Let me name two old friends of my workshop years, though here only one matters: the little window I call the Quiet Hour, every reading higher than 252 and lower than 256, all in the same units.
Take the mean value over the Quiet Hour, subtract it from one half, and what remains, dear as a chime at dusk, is -26.6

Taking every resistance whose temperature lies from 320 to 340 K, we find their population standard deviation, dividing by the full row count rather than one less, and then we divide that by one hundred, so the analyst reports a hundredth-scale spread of 0.016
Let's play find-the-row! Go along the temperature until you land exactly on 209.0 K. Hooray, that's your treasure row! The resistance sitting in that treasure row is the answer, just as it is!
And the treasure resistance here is 28.3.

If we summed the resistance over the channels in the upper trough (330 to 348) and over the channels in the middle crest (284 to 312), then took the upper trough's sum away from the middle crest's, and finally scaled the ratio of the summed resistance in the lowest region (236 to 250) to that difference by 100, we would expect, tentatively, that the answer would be 130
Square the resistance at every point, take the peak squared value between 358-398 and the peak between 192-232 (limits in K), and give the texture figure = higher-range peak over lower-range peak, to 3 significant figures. 1.66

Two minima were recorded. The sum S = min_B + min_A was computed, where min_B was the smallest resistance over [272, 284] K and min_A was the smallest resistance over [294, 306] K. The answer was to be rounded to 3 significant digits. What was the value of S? 55.1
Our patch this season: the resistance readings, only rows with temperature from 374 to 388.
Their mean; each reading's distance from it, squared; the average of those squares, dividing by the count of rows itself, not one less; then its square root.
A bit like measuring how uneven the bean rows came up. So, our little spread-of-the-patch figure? 1.81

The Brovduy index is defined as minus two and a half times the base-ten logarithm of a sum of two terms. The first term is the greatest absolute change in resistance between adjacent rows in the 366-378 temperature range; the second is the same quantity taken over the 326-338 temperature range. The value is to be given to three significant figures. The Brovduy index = -2.14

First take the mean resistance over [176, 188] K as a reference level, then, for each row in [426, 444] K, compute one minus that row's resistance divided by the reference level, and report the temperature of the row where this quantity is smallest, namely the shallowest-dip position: 441.0 K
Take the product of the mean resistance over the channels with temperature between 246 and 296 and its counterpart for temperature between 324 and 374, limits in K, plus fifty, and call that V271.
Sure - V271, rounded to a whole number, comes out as 1040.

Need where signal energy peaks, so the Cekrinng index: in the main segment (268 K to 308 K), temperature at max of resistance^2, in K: 297.0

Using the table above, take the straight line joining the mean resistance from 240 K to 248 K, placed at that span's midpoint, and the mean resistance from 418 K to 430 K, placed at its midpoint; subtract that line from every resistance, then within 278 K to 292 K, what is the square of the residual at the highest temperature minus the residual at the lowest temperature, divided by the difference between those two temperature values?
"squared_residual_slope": 0.17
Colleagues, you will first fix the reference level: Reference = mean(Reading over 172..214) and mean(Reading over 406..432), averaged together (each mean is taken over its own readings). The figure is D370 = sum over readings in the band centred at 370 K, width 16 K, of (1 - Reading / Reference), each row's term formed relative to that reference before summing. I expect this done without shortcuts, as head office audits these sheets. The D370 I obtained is -2.0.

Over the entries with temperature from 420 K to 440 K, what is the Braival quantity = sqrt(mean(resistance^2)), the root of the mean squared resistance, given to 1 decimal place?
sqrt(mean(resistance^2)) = 27.3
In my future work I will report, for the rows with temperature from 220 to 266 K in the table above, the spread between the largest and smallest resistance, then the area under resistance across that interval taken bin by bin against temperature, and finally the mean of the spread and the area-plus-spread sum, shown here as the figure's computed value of 657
